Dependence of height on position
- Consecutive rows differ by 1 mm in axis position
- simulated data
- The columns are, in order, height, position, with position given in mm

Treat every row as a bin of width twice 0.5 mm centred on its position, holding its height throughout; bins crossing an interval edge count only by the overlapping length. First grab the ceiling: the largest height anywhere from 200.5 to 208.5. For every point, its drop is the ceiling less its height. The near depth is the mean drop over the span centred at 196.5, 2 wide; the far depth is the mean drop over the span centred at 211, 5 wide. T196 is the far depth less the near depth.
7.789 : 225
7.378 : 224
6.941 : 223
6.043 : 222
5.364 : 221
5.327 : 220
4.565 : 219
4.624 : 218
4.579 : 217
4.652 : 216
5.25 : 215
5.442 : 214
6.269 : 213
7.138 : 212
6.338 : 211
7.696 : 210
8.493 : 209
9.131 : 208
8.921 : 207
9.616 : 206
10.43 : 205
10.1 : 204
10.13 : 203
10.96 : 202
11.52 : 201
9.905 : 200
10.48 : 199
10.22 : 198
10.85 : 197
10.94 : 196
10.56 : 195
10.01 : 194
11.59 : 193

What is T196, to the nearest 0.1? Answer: 3.7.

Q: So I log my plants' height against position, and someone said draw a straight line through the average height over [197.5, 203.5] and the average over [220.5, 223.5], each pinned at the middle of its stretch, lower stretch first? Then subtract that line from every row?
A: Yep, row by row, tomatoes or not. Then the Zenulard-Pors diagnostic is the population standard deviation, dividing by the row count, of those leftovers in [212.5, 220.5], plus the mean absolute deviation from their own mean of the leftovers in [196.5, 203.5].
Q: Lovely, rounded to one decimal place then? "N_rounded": 1.1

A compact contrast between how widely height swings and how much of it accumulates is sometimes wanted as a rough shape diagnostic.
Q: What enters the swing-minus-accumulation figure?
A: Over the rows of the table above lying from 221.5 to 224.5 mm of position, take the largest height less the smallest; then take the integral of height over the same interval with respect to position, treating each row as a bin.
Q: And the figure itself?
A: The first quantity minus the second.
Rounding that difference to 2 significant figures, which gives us -19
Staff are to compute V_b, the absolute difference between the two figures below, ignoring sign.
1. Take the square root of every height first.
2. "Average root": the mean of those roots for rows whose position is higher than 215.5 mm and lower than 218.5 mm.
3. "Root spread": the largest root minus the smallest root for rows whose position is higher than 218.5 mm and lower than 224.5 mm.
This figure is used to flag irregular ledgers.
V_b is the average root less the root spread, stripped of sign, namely 1.6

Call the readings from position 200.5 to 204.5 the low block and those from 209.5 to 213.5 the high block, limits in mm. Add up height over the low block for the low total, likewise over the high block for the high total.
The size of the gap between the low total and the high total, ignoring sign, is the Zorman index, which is 15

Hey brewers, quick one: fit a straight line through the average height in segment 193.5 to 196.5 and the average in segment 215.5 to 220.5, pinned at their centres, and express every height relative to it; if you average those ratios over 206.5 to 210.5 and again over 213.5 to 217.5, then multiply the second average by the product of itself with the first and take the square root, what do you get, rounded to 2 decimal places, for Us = 1.01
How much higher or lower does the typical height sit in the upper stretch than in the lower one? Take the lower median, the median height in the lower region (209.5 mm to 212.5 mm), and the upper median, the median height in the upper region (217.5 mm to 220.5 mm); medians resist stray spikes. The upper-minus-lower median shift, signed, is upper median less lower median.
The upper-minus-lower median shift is -2.5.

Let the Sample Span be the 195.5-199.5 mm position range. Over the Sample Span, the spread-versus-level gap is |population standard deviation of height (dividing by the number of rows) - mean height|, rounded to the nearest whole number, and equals 10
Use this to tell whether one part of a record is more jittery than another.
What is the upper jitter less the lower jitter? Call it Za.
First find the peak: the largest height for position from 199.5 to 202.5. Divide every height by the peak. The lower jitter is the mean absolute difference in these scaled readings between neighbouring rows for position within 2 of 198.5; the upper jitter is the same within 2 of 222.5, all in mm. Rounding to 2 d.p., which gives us 0.02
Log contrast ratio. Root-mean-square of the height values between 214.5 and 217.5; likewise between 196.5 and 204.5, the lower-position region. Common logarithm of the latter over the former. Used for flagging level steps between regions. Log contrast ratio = 0.34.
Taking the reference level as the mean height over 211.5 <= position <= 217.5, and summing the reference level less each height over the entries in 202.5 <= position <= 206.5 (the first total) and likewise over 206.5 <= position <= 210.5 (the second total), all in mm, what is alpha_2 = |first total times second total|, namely 217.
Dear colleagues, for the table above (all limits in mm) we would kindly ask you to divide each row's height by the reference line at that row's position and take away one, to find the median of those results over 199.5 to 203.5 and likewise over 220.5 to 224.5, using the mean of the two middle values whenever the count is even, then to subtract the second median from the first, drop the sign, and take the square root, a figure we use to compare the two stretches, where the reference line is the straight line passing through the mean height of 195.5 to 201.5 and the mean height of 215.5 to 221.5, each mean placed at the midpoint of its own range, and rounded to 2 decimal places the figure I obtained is 0.81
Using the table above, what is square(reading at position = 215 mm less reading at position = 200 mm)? 22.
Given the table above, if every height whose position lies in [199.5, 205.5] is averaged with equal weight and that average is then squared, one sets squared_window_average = 110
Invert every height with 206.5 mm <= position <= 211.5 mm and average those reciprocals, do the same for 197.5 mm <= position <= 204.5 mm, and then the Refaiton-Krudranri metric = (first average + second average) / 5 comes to 0.0442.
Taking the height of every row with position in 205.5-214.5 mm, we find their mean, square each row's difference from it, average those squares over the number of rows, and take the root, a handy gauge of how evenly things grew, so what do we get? 1.4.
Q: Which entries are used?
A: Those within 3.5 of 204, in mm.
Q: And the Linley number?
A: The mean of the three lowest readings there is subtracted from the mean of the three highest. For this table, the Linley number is 1.42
